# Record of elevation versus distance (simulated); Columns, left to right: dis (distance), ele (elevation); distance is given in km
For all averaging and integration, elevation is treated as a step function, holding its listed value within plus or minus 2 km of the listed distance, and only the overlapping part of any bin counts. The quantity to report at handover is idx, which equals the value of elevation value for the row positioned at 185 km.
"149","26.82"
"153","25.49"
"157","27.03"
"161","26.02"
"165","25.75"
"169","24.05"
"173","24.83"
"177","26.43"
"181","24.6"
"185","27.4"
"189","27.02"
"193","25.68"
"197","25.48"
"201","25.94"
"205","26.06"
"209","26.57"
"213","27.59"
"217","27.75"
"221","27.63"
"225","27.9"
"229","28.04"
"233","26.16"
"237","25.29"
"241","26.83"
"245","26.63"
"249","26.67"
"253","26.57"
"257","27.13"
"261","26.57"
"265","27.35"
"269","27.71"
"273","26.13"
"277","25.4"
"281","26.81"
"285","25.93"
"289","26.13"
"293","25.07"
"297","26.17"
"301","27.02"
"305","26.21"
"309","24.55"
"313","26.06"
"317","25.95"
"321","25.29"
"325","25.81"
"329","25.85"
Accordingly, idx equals 27.4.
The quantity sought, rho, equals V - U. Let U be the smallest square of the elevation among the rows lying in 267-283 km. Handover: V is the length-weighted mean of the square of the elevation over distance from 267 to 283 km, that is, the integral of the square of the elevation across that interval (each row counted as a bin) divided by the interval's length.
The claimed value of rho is 58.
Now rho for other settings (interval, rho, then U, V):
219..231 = 13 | 763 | 776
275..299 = 44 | 629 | 672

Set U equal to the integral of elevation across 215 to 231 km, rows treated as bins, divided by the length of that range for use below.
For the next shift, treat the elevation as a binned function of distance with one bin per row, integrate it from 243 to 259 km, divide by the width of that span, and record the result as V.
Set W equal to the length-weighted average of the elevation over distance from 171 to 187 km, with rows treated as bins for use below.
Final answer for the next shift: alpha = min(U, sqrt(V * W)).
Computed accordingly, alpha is 26.28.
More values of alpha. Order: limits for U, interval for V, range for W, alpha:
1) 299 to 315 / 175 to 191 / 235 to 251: 25.96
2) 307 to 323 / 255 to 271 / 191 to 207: 25.46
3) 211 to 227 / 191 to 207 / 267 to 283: 26.15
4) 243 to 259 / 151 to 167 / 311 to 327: 25.92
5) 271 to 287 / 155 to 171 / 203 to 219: 26.07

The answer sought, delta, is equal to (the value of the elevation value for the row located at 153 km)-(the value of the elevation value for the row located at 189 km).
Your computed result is -1.5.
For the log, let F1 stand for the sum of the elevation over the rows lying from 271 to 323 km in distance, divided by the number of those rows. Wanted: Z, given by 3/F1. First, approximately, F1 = 25.90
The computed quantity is 0.116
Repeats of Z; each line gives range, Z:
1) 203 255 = 0.112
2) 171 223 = 0.114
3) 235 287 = 0.113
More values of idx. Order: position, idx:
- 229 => 28.04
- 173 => 24.83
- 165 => 25.75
